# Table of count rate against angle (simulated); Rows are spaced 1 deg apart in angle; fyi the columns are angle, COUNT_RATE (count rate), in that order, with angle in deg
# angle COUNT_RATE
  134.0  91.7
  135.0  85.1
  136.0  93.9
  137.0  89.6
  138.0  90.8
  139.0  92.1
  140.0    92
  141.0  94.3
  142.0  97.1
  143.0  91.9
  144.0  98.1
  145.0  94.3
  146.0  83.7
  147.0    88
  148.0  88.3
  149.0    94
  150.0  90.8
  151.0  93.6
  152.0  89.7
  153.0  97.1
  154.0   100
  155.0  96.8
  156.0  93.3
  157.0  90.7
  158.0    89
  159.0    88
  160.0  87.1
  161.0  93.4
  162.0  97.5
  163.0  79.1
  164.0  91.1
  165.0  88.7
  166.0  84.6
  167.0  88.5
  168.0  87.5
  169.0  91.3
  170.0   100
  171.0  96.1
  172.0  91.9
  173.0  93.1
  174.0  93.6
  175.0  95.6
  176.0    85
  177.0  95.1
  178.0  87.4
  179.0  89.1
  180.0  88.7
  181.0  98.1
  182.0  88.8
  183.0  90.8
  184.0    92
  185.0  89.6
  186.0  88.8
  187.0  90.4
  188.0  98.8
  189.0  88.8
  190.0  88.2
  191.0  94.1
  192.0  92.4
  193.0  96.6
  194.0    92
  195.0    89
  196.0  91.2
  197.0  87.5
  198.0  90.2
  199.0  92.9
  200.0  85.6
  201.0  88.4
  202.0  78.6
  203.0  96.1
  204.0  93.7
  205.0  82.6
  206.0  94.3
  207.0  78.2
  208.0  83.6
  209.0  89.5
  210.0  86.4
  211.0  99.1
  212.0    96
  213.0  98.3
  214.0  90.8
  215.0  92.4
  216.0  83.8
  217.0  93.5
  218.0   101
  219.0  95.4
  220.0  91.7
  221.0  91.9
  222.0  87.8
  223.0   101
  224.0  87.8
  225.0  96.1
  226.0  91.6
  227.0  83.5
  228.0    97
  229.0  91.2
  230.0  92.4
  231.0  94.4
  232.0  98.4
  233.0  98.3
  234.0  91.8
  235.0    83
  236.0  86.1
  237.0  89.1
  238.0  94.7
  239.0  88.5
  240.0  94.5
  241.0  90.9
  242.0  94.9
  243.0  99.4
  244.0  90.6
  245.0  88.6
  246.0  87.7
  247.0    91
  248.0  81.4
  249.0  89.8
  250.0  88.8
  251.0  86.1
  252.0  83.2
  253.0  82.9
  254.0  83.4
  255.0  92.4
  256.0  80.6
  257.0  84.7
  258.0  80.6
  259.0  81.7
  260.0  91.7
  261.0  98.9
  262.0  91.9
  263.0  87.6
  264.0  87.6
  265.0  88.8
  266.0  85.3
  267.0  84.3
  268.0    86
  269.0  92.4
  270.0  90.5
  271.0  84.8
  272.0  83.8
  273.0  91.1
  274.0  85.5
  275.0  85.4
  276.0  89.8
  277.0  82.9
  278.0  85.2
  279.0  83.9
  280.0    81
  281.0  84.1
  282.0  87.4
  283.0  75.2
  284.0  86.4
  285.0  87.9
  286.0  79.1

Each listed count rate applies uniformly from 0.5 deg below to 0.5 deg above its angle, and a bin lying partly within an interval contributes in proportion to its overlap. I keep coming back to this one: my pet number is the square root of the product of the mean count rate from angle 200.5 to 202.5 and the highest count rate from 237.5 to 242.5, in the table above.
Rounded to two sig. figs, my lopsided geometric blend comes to 89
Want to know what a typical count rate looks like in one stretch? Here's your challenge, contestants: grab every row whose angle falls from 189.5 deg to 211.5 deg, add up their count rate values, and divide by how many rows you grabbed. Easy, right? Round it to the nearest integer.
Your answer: 90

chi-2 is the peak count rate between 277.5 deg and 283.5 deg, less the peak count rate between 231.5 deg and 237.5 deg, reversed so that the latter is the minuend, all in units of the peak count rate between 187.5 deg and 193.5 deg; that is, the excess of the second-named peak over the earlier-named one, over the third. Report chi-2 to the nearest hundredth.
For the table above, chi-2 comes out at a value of 0.11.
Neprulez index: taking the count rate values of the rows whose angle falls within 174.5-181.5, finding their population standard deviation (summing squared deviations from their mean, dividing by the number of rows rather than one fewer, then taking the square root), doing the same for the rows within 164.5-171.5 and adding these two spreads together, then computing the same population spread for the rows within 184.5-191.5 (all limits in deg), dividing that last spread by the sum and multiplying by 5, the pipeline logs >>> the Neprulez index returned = 1.9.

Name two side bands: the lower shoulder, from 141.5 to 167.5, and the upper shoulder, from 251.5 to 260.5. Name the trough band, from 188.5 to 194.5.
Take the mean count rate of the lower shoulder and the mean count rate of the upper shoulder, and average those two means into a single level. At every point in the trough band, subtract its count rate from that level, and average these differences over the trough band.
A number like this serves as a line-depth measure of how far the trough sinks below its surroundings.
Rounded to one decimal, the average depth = -4.1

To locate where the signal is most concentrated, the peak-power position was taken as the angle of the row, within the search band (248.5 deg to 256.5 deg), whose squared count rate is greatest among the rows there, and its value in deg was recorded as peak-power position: 255.0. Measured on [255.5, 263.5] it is 261.0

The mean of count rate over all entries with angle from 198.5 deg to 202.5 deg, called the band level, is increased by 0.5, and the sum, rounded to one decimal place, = 86.9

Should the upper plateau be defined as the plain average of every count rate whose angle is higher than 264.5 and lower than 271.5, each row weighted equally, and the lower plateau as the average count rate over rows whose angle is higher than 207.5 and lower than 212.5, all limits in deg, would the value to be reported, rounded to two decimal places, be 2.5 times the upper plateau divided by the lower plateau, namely 2.40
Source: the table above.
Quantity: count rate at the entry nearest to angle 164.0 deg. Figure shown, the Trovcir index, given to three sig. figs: 91.1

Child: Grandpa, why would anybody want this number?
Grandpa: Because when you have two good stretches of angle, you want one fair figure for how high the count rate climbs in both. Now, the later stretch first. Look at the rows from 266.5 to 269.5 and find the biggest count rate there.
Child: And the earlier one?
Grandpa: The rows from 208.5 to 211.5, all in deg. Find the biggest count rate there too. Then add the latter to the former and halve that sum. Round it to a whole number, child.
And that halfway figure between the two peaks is 96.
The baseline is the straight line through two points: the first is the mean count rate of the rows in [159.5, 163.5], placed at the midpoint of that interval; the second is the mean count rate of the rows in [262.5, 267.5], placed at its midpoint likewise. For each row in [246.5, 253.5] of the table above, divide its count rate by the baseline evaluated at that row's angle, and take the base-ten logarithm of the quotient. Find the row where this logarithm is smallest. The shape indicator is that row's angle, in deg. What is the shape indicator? 248.0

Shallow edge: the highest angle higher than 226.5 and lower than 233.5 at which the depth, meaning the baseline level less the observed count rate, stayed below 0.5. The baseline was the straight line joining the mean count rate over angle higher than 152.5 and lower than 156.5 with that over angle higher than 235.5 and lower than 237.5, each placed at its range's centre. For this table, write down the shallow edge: 233.0 deg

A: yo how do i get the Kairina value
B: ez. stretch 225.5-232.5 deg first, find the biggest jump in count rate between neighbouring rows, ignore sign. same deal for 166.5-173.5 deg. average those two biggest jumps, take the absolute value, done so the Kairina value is 11.1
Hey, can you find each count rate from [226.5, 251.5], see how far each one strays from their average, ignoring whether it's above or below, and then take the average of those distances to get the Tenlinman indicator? 3.8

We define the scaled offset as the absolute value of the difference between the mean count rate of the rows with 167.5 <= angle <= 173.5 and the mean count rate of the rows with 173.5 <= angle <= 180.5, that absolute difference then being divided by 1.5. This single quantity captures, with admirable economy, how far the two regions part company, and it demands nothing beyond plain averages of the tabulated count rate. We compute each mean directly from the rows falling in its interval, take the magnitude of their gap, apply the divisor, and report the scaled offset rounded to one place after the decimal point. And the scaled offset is 1.8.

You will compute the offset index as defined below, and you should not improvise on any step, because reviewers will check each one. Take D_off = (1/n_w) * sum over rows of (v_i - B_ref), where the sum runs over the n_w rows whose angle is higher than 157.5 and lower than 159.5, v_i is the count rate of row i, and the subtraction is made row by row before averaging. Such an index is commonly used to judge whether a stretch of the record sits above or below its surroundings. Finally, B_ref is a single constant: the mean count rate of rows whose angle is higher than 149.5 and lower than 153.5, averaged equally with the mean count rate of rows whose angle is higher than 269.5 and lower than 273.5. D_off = -1.7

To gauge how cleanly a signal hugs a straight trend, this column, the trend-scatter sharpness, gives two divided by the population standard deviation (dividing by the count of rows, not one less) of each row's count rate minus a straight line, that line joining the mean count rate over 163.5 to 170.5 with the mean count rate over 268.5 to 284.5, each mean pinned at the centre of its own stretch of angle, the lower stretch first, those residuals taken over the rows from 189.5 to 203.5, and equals 0.45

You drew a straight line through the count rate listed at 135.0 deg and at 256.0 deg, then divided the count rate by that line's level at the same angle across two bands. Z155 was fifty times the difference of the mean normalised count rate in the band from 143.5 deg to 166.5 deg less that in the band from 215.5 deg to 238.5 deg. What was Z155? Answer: -2.4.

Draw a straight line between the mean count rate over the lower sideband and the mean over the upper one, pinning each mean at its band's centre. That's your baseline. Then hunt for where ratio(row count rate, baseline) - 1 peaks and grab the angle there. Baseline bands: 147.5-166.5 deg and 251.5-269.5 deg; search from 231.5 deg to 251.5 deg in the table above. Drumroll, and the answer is 243.0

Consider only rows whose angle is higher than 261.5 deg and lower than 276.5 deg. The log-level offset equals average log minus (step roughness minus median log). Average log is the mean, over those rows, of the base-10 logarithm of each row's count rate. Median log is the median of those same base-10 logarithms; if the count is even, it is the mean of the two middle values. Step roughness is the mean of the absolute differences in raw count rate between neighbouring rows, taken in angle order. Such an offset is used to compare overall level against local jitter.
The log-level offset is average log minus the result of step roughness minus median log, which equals 0.7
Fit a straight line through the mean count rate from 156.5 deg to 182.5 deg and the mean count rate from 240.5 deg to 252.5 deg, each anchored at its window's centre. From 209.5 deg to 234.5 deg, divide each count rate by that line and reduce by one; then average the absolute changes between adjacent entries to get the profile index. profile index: 0.068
